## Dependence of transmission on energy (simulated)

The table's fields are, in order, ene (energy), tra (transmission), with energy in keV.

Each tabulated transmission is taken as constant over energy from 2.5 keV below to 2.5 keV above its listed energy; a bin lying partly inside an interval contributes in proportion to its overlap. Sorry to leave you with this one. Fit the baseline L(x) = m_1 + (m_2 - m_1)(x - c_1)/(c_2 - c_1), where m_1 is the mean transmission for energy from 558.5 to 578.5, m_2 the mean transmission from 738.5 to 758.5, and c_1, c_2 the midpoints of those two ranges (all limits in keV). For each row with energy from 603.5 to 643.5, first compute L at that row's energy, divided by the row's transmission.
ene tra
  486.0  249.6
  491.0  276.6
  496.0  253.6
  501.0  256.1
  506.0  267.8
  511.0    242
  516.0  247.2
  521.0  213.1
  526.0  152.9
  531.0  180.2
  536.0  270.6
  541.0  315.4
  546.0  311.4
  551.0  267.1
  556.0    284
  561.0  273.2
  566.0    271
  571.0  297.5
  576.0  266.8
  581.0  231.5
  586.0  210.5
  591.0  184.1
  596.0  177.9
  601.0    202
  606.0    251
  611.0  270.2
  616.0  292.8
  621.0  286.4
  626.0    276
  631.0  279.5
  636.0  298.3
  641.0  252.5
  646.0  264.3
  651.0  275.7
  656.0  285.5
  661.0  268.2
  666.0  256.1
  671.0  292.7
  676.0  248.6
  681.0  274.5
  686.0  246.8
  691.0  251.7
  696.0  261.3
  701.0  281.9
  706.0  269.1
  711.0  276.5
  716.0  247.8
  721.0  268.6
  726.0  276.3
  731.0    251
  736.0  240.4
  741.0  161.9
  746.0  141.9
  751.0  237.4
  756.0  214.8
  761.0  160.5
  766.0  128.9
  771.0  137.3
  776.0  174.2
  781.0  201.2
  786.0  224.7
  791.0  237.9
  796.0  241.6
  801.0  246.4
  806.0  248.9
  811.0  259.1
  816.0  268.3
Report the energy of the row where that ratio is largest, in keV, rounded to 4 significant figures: 606.0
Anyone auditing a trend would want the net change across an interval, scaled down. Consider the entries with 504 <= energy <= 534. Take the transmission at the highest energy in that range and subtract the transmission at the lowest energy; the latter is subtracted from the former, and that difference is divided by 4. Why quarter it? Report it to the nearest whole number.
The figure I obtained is -22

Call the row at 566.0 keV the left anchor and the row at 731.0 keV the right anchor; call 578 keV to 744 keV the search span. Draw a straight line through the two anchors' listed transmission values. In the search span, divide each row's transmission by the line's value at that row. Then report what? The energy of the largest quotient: 636.0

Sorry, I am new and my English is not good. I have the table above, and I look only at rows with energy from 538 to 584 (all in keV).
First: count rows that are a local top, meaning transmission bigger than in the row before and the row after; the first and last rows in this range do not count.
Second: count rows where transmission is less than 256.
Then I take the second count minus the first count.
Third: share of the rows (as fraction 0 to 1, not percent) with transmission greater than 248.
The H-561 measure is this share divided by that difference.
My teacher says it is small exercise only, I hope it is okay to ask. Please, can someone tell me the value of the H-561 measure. -0.89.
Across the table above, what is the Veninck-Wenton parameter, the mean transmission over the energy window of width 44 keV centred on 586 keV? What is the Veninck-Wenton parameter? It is 232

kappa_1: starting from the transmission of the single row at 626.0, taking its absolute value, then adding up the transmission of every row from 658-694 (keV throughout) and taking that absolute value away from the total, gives 1563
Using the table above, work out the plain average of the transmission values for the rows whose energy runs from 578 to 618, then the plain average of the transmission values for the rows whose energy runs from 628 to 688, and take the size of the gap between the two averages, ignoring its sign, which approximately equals 43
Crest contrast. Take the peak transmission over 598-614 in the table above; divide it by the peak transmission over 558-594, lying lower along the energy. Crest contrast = 0.91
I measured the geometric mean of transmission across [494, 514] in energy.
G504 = 255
